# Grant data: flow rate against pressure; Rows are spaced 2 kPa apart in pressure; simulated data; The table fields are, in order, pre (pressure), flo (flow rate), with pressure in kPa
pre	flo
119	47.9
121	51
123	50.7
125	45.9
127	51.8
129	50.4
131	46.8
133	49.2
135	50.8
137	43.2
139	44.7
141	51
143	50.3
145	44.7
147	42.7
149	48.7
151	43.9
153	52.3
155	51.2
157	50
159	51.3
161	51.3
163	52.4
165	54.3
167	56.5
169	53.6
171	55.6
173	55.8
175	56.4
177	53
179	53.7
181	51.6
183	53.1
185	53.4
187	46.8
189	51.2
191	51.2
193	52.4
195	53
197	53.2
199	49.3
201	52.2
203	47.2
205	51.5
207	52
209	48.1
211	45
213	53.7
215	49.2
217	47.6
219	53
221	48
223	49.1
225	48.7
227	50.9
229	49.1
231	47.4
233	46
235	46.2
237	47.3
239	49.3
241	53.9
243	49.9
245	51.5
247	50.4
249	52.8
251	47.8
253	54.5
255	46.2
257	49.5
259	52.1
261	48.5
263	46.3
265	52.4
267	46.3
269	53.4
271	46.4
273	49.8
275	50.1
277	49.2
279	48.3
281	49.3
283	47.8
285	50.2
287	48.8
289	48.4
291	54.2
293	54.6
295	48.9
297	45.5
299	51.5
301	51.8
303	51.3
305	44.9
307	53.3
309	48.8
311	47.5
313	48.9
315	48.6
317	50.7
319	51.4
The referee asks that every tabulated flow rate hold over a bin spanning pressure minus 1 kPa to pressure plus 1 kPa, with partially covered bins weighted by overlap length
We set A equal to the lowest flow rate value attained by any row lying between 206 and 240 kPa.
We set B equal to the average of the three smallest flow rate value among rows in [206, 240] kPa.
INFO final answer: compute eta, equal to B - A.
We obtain 0.73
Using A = 45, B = 45.7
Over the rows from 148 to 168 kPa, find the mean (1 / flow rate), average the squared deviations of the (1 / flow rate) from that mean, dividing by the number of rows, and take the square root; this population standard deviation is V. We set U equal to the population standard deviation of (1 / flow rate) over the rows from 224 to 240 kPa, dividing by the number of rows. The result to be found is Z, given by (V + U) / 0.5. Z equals 0.0039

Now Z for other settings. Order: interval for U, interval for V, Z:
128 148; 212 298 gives 0.0049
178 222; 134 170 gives 0.0055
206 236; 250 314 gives 0.0042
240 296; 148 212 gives 0.0044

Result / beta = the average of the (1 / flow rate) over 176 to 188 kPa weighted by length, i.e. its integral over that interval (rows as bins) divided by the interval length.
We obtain 0.0193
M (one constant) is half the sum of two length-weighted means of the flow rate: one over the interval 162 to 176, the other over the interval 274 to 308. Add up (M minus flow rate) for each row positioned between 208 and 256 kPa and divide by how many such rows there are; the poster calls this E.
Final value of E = 3.02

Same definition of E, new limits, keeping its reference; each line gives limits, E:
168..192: -0.53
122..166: 3.43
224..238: 4.47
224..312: 2.85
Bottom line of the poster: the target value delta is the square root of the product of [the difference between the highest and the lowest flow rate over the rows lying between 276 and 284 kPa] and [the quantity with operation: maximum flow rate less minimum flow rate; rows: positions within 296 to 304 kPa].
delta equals 3.1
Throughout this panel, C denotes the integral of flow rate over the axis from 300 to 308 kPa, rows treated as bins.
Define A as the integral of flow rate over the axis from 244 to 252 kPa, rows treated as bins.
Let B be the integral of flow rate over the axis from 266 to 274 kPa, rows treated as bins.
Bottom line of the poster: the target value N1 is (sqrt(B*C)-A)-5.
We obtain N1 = -13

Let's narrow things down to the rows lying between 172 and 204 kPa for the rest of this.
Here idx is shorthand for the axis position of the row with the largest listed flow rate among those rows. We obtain 175 kPa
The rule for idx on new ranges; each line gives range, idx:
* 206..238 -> 213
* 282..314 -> 293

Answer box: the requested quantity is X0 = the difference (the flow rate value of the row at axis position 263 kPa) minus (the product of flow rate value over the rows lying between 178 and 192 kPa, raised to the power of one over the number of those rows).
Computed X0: -5.2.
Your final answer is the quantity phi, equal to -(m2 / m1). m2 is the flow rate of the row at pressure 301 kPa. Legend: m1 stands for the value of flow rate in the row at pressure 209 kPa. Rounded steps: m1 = 48.1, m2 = 51.8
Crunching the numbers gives -1.08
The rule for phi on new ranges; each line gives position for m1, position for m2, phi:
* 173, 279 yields -0.87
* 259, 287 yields -0.94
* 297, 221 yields -1.05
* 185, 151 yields -0.82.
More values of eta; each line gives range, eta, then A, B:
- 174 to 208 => 0.97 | 46.8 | 47.8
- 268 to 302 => 1.07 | 45.5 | 46.6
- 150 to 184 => 4.47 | 43.9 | 48.4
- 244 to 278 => 0.07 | 46.2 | 46.3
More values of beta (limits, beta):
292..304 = 0.0198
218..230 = 0.0201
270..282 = 0.0205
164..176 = 0.0181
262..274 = 0.0204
